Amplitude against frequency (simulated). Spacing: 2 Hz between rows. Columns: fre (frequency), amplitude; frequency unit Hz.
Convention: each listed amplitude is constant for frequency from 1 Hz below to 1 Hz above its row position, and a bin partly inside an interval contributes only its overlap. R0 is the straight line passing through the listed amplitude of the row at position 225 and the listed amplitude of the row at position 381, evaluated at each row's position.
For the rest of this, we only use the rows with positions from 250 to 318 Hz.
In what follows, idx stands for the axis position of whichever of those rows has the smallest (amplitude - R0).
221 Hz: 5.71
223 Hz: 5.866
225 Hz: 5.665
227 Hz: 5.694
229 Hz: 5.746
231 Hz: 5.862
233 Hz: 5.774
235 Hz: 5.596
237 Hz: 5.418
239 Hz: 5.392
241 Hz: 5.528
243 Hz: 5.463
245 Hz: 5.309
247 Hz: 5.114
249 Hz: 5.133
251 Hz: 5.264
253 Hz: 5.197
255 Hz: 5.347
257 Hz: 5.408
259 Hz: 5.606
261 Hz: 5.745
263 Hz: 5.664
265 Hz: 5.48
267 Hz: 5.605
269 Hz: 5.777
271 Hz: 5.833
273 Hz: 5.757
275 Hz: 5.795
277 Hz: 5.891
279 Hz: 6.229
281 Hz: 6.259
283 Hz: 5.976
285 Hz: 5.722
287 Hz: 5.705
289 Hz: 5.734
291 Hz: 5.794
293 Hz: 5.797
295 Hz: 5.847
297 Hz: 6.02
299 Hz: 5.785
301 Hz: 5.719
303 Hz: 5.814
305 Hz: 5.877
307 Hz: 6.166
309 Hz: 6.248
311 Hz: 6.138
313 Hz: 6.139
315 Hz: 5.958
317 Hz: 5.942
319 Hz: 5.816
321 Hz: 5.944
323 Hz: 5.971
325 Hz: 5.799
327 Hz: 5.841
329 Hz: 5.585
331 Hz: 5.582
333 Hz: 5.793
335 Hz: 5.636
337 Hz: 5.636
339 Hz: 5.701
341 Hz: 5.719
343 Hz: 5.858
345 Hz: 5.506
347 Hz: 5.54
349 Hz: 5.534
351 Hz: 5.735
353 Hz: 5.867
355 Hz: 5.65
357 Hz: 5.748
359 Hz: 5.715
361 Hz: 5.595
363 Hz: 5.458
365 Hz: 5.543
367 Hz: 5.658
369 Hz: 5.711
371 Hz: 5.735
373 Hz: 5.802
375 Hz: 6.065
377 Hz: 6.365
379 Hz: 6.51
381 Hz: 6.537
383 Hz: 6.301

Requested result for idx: 253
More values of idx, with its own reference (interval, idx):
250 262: 253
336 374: 363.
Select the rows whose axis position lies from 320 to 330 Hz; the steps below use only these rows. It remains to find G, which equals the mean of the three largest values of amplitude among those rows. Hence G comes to 5.92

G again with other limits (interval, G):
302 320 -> 6.18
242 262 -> 5.60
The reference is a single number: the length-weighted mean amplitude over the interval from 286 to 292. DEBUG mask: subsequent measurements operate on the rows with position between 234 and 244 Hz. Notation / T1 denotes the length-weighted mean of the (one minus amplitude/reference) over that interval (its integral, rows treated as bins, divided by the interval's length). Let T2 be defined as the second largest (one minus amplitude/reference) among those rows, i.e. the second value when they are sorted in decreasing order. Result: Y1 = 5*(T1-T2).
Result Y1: -0.053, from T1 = 0.046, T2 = 0.057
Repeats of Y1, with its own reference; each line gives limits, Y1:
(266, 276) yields 0.003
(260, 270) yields -0.043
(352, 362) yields -0.057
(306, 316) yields 0.007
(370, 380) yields -0.255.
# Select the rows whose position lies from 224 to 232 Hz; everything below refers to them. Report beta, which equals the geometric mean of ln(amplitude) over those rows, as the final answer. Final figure 1.75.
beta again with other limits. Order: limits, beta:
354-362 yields 1.74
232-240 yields 1.71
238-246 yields 1.69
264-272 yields 1.74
